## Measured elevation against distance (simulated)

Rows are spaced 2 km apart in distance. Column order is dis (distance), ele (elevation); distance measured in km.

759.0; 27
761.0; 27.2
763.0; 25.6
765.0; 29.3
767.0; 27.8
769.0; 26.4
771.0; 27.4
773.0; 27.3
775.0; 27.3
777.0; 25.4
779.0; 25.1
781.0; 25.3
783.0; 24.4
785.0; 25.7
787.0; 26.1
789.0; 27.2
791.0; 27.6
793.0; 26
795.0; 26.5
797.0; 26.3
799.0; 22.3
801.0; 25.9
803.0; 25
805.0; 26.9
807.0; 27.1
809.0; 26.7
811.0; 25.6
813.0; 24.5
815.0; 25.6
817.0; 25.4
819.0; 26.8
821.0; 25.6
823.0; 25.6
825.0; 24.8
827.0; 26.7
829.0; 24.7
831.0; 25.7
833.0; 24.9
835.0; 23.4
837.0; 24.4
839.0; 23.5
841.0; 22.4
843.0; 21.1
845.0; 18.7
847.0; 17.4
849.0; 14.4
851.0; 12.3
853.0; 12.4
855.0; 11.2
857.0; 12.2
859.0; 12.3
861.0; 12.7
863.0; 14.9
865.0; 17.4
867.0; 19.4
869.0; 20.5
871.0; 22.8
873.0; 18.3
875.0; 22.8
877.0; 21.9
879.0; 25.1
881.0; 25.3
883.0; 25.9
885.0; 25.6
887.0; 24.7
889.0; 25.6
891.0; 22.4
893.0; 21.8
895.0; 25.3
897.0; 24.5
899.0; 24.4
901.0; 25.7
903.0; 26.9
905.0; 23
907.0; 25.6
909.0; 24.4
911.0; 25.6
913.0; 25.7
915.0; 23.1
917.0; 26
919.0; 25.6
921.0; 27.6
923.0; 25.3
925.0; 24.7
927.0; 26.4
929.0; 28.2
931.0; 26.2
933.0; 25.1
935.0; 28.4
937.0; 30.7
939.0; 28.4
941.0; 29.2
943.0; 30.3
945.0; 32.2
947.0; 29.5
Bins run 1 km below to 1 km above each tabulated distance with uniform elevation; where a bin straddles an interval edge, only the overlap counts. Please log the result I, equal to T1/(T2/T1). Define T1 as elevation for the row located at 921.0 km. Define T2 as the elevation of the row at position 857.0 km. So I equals 62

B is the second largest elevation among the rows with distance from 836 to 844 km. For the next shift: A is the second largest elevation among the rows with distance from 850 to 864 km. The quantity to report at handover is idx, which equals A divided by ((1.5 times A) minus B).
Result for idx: -2.9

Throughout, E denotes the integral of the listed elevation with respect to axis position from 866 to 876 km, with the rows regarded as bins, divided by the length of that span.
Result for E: 20.8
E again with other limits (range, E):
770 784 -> 26.0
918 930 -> 26.3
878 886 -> 25.5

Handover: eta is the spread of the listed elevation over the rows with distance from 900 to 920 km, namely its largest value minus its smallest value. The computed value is 4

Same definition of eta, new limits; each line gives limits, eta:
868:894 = 8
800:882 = 16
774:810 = 5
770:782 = 2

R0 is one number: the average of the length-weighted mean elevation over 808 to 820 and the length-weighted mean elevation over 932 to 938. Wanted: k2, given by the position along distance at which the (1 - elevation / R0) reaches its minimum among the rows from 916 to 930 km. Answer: 929.0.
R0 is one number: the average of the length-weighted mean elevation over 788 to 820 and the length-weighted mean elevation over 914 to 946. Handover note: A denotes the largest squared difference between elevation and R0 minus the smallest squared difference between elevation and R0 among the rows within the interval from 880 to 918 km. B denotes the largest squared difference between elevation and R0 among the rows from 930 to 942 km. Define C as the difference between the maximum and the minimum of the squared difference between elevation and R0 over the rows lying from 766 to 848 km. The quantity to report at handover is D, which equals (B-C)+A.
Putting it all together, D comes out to -46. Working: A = 23.5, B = 16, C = 86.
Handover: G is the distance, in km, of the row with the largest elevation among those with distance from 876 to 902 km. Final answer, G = 883.0 km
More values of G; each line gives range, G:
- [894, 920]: 903.0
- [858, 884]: 883.0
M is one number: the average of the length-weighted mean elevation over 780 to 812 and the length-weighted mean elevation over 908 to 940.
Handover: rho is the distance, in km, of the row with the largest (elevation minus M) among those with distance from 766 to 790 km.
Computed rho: 767.0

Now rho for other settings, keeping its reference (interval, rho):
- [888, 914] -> 903.0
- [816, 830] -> 819.0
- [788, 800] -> 791.0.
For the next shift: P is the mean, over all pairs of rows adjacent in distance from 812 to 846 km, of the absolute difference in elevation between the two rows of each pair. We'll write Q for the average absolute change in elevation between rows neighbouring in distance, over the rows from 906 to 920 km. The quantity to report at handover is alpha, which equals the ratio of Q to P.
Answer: 1.2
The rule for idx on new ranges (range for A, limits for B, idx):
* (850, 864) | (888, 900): -2.0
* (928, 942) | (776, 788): 1.6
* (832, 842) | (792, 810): 2.5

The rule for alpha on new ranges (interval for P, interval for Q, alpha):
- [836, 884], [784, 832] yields 0.7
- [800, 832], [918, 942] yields 1.8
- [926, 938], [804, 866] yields 0.6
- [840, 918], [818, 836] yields 0.7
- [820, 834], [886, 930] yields 1.5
